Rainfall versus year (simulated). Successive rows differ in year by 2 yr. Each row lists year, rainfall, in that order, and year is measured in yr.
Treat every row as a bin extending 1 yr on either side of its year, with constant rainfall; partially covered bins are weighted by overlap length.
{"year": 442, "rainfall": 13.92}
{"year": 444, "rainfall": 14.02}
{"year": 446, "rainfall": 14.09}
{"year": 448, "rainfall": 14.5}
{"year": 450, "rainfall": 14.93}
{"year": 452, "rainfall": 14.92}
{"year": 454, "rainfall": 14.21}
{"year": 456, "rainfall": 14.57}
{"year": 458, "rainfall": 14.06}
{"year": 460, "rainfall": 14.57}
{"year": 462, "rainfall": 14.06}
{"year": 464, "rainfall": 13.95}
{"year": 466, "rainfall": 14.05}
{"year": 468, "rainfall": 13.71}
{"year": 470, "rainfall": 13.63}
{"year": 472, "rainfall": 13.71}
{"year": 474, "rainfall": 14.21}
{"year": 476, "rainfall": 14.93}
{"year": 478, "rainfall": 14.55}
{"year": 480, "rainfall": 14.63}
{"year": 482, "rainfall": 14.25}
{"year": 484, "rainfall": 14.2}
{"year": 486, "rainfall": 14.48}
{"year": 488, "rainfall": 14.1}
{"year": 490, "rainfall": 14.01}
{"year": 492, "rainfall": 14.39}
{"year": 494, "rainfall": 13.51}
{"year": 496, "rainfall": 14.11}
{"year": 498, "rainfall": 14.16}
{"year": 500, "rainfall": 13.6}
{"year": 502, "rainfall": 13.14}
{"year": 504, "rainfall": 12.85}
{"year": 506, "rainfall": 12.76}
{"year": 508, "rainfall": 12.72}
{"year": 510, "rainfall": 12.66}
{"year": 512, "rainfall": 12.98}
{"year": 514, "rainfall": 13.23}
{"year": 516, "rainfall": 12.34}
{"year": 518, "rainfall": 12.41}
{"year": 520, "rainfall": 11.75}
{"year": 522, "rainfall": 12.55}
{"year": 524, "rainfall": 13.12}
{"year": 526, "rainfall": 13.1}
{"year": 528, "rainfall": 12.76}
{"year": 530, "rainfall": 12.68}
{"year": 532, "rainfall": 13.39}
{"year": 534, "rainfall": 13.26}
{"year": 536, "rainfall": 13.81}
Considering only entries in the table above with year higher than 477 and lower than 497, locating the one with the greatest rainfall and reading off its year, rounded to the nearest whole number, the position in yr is 480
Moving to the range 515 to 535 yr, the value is 532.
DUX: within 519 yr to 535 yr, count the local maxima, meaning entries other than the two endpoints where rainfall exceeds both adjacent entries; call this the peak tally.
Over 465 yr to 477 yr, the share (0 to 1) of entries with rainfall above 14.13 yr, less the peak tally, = -1.67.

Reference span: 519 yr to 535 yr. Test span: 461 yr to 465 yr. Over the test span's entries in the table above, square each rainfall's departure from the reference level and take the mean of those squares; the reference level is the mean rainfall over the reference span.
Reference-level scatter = 1.4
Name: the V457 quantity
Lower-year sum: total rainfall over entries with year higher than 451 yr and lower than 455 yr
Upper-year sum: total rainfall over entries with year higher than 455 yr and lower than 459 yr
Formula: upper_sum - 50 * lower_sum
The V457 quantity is -1428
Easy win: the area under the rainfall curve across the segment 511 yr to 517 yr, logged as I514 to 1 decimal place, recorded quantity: 77.1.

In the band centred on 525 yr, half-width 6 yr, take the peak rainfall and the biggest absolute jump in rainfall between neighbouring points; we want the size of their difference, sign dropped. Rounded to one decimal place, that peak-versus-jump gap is 12.3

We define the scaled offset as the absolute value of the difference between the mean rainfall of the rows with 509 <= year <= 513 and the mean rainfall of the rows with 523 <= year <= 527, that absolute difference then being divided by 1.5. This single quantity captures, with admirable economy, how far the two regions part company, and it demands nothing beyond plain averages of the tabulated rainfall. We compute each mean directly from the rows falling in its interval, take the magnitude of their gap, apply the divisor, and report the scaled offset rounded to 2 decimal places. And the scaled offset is 0.19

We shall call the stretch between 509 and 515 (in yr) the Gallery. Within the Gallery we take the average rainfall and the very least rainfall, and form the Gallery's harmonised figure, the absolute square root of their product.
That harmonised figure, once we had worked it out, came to 12.8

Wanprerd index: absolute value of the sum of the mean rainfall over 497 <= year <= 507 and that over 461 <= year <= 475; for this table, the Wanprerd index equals 27.2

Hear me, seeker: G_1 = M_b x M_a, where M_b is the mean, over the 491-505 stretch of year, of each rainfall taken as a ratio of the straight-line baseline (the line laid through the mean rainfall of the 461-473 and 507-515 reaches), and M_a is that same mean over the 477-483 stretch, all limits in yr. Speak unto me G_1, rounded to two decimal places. 1.11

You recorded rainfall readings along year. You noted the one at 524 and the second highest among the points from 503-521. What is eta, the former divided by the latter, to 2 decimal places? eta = 1.01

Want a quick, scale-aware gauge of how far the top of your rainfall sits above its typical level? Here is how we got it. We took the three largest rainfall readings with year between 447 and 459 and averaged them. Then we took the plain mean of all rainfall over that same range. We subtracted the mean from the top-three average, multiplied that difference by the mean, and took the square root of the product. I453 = 2.0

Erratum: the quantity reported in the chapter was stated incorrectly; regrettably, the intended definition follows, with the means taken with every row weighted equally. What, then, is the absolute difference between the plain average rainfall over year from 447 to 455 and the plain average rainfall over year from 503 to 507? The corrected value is 1.8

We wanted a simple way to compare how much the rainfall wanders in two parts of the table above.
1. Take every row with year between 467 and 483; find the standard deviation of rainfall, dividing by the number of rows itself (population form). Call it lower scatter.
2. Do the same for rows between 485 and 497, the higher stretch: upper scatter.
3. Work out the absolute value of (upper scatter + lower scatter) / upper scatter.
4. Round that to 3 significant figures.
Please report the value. 2.45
